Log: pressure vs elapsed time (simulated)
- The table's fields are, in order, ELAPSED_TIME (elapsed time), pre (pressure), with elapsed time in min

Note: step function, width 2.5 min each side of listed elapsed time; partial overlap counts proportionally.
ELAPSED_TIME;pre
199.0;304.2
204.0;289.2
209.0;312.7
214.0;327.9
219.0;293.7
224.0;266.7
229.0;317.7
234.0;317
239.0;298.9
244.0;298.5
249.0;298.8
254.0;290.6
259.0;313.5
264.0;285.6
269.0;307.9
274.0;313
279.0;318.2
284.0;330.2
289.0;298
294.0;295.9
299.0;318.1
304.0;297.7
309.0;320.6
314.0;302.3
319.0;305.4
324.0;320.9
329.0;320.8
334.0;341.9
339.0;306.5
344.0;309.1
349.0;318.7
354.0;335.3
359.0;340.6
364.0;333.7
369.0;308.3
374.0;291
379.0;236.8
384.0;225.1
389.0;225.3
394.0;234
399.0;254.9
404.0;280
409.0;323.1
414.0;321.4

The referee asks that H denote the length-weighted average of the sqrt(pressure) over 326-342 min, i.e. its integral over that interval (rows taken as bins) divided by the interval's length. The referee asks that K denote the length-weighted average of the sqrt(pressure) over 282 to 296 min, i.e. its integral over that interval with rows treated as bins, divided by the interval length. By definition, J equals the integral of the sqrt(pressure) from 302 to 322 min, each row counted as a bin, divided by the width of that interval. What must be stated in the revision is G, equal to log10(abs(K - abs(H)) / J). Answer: -1.6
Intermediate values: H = 18.0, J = 17.5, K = 17.5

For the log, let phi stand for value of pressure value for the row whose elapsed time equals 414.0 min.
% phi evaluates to 321.4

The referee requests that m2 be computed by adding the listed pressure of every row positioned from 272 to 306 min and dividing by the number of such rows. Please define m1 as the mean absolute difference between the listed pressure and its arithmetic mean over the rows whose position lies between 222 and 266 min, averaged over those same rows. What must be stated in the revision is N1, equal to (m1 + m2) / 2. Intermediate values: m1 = 12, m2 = 310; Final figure 161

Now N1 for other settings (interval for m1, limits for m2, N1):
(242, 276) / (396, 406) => 138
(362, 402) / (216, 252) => 167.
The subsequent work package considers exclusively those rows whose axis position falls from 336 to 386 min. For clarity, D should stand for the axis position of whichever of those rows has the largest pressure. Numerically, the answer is 359.0 min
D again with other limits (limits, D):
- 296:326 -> 324.0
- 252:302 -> 284.0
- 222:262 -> 229.0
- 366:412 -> 409.0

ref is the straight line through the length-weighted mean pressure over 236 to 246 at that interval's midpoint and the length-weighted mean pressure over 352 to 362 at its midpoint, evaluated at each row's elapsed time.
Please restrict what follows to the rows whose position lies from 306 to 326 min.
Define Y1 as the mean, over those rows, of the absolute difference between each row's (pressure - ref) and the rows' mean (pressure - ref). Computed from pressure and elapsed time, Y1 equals 8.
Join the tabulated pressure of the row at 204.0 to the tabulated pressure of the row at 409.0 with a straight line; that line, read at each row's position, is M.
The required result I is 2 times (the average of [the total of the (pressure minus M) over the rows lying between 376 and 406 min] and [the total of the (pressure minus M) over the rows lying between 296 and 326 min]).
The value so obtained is -442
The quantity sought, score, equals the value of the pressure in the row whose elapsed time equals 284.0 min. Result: 330.2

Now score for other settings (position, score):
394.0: 234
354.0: 335.3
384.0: 225.1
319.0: 305.4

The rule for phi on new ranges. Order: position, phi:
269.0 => 307.9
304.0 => 297.7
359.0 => 340.6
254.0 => 290.6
